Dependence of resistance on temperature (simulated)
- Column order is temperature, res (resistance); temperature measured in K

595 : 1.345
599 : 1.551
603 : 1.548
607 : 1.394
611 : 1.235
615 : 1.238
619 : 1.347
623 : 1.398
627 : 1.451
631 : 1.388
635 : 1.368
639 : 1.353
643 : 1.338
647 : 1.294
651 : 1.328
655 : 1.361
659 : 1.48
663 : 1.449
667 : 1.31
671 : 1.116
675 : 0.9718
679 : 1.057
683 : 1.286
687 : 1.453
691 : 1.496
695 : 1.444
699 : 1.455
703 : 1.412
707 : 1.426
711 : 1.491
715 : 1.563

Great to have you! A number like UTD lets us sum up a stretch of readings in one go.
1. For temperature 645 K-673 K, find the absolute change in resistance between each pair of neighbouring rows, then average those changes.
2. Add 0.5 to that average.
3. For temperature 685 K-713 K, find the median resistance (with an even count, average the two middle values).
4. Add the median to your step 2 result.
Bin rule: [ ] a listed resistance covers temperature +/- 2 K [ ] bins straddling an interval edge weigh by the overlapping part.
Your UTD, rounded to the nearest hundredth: 2.04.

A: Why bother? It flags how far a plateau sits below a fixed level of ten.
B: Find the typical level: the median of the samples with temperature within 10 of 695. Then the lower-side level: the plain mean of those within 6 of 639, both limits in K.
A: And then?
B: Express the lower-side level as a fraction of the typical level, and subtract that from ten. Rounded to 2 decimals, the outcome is 9.07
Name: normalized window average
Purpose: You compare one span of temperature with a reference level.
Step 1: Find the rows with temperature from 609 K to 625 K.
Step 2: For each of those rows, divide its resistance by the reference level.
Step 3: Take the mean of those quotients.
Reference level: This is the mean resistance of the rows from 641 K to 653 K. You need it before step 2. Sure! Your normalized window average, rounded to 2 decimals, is 0.99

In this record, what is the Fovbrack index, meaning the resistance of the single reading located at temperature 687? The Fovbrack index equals 1.453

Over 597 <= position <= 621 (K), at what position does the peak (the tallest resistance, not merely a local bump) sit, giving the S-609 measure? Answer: 599 K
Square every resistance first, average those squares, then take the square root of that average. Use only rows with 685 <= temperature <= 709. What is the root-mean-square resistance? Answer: 1.45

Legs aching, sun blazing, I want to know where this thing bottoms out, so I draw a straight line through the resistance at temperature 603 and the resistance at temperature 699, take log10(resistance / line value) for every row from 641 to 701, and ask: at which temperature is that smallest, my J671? 675 K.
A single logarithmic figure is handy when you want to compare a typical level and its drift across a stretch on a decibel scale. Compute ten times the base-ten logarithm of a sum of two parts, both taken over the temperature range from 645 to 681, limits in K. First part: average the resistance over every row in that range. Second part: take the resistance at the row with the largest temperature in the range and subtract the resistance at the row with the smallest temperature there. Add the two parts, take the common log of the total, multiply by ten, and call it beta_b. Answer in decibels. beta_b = 0.1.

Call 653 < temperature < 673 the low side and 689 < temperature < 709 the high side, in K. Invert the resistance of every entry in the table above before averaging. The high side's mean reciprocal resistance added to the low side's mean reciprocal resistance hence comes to 1.44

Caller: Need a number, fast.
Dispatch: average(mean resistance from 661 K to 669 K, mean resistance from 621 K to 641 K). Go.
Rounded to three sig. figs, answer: 1.39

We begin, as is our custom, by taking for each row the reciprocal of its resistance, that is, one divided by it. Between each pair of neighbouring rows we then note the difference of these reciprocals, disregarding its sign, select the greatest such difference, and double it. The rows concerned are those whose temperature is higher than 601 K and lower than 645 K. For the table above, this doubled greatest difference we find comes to 0.18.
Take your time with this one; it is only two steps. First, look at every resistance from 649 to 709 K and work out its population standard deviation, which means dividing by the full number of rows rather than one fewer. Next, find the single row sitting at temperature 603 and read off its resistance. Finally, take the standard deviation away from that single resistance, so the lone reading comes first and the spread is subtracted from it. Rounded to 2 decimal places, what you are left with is 1.39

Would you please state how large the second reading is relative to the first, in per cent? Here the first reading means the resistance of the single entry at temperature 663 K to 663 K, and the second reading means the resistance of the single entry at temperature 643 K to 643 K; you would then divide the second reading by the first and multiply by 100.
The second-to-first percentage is 92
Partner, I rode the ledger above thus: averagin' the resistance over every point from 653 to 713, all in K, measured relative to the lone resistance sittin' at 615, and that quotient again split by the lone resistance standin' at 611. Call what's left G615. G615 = 0.88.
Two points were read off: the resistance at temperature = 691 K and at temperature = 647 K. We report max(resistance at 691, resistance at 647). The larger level 1.50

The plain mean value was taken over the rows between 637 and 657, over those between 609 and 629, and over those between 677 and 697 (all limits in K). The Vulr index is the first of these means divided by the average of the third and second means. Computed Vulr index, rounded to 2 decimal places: 1.00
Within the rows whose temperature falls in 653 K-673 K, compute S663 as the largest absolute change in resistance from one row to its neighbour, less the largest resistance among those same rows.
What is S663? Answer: -1.29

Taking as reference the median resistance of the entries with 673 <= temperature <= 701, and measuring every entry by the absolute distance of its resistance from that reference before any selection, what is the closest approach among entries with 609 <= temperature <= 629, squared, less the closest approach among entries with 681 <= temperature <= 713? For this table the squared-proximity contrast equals 0.000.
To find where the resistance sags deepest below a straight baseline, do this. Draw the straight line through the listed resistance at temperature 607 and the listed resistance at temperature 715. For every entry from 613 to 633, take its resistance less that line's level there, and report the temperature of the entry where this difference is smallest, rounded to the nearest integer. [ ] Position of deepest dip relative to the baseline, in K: 615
